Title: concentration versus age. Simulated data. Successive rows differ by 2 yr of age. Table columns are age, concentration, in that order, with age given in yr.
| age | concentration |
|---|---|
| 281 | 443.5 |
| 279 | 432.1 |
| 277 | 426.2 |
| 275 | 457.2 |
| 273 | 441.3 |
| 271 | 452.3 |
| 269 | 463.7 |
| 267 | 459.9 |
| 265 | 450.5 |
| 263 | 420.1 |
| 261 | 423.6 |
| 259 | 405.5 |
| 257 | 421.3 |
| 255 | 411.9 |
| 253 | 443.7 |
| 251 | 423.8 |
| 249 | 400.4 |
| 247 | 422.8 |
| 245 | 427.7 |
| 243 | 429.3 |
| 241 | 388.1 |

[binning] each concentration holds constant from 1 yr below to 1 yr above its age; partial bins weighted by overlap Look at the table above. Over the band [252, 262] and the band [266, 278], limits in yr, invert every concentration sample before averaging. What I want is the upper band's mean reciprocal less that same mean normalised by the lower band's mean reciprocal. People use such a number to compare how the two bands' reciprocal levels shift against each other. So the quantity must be -0.933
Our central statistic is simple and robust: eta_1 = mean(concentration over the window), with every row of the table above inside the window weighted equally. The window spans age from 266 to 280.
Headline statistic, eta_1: 448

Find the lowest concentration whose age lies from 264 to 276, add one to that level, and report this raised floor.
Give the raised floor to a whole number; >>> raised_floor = 442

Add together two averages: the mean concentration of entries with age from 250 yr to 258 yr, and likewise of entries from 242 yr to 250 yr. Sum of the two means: 845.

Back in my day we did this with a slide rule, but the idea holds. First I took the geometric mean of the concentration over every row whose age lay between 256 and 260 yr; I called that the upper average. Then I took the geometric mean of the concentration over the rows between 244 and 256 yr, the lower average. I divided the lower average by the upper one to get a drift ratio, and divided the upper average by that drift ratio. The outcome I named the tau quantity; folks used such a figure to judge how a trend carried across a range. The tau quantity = 405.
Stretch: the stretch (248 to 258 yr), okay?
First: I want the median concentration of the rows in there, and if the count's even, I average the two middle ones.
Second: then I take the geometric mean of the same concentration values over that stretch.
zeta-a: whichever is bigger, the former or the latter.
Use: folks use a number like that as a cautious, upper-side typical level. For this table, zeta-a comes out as 421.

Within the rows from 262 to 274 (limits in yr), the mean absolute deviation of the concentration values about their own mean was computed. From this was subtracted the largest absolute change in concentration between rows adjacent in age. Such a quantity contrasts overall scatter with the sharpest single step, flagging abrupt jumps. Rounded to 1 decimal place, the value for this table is -18.9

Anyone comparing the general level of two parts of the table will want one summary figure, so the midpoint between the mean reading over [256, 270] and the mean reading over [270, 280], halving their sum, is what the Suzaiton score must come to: 438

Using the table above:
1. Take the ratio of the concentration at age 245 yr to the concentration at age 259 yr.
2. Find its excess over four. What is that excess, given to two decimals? -2.95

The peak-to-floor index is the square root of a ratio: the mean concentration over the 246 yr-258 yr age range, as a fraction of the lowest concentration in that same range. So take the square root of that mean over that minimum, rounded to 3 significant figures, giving 1.02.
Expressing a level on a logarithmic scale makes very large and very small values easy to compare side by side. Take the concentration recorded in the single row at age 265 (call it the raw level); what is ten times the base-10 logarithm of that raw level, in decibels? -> 26.5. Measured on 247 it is 26.3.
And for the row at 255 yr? 26.1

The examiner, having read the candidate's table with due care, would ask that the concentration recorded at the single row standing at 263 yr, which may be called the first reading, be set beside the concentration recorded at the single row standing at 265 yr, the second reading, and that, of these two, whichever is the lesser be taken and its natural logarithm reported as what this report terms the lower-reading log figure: 6.040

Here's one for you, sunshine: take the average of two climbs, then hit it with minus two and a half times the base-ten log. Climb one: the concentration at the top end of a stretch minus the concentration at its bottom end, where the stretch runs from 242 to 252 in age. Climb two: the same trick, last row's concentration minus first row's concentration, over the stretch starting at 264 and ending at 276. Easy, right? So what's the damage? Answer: 0.6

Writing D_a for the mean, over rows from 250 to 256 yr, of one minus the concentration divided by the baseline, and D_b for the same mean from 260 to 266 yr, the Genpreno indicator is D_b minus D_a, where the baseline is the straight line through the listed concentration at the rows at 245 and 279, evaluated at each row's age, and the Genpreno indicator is -0.008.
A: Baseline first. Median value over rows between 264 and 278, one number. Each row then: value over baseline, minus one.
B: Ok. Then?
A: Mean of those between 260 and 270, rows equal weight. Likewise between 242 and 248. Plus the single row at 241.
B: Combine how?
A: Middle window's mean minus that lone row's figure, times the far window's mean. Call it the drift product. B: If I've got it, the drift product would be -0.0016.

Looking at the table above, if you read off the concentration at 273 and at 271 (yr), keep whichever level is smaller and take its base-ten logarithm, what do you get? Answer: 2.64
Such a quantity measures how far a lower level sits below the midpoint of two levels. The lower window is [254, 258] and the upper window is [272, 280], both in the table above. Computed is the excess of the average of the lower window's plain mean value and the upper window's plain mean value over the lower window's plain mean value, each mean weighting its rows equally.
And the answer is 11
